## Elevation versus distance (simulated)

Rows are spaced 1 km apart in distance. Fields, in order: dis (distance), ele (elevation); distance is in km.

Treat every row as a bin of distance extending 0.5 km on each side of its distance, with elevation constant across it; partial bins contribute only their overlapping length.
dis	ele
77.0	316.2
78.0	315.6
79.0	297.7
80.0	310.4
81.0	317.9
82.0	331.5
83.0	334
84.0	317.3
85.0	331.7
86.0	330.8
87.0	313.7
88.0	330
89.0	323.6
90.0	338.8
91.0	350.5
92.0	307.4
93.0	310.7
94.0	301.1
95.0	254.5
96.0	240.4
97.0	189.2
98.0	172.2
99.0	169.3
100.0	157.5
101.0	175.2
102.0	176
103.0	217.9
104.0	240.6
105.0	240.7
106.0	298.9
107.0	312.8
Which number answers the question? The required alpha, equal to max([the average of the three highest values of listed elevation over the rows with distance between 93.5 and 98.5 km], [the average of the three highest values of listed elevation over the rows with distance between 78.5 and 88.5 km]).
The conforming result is 332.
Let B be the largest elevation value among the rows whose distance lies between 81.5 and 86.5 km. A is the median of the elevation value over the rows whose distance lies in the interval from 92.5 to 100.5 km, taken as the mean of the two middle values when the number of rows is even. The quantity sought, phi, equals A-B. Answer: -119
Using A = 215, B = 334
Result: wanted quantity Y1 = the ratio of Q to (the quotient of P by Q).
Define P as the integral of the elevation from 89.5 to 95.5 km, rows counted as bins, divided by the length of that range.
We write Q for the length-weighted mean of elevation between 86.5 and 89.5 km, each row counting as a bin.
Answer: 335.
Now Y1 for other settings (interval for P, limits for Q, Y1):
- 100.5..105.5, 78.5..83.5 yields 482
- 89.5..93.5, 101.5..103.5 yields 119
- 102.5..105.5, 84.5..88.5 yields 458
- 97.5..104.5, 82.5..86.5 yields 577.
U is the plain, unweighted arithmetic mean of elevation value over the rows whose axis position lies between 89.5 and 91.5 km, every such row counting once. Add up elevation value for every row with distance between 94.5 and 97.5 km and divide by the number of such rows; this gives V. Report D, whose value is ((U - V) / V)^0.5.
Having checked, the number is 0.7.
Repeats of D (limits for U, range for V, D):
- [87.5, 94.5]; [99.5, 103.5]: 0.9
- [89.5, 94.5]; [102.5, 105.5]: 0.6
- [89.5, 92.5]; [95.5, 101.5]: 0.9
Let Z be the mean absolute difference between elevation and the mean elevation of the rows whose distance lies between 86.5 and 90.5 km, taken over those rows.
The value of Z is 8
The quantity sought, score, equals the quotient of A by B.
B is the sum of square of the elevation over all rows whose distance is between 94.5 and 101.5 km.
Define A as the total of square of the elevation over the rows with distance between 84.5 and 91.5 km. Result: 2.8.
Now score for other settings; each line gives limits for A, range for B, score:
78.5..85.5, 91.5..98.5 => 1.5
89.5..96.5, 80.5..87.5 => 0.9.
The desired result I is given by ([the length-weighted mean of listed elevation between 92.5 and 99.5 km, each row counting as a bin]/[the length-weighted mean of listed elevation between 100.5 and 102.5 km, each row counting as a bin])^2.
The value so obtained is 1.77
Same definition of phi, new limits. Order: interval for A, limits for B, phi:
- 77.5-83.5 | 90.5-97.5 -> -34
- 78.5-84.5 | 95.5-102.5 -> 77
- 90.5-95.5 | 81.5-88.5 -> -27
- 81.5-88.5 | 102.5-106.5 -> 32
